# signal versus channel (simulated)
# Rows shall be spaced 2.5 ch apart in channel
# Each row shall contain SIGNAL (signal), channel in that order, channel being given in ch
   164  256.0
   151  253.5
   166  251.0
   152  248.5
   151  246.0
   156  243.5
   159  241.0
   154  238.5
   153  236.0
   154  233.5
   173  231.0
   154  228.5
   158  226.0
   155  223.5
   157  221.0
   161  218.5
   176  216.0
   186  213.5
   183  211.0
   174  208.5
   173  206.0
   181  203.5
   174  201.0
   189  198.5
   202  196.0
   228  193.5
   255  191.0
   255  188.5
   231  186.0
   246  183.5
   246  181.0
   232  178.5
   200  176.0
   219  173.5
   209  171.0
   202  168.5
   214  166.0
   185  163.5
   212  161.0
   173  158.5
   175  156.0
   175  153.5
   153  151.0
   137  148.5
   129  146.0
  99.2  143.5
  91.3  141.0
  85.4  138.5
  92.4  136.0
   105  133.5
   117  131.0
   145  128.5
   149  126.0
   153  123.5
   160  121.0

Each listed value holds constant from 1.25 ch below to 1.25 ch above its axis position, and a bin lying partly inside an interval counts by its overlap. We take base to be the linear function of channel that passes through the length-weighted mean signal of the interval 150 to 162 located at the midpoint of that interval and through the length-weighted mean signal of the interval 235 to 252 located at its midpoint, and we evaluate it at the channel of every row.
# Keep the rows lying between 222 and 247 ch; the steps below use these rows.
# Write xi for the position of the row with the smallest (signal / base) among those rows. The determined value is 223.5 ch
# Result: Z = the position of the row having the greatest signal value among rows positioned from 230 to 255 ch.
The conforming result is 231.0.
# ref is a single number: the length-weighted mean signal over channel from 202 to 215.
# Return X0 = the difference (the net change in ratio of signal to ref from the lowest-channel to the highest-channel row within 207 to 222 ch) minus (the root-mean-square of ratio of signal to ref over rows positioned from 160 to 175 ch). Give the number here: -1.3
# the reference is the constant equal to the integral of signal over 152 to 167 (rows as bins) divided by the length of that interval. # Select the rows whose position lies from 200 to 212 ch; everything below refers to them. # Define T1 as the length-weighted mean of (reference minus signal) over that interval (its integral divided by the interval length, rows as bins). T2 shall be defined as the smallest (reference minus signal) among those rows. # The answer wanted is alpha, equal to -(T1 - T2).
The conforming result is -6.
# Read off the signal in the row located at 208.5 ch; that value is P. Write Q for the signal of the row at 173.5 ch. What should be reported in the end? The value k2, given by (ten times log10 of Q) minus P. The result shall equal -151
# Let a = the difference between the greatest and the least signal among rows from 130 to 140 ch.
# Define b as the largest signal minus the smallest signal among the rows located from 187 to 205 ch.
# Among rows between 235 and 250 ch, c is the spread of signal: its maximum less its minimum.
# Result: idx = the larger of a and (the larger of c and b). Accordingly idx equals 81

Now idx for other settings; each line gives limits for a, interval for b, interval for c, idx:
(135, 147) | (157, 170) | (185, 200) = 66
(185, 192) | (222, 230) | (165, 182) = 46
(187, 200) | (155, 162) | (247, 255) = 66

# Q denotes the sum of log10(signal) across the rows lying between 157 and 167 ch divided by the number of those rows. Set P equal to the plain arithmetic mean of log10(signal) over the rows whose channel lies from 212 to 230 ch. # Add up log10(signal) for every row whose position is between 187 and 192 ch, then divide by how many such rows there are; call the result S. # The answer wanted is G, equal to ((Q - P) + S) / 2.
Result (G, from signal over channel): 1.24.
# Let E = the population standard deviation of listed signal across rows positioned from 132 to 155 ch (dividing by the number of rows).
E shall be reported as 30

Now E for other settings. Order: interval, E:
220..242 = 6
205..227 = 11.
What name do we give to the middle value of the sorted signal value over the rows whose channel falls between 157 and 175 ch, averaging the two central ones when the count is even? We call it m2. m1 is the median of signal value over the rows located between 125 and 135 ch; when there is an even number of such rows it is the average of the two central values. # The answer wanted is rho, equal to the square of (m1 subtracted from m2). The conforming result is 6084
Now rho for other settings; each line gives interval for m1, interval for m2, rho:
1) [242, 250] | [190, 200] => 3969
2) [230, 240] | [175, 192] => 8464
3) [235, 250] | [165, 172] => 3080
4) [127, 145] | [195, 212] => 6691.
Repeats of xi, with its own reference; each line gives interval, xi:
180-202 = 201.0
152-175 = 158.5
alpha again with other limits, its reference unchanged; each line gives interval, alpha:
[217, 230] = -3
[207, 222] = -13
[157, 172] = -15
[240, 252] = -9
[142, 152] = -25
